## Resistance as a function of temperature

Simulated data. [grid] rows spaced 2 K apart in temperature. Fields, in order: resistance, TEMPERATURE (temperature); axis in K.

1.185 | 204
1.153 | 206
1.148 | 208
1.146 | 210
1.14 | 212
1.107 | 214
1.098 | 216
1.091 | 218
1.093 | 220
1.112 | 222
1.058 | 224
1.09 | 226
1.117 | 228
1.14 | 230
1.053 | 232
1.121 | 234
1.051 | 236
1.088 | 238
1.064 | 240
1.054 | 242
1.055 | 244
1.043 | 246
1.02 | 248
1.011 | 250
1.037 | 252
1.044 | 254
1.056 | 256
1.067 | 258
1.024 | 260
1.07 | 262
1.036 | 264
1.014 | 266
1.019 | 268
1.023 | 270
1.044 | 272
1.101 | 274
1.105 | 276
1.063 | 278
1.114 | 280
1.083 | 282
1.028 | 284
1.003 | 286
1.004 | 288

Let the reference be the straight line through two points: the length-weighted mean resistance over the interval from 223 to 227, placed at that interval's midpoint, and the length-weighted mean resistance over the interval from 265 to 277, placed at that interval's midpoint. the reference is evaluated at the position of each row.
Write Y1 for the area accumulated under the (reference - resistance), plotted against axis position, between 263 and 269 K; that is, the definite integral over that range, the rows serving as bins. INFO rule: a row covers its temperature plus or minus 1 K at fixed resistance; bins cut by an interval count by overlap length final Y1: 0.2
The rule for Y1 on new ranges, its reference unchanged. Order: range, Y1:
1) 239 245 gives 0.0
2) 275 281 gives -0.3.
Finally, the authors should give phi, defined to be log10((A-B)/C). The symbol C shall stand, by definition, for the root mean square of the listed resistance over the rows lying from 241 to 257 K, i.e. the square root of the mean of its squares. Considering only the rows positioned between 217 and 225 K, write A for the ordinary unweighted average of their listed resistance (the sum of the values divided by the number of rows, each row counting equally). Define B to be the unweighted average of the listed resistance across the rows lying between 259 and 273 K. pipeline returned -1.27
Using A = 1.09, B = 1.03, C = 1.04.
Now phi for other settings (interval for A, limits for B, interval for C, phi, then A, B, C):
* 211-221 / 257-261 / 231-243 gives -1.25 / 1.11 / 1.05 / 1.07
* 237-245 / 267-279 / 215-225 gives -2.25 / 1.07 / 1.06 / 1.09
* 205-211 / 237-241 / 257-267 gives -1.15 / 1.15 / 1.08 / 1.04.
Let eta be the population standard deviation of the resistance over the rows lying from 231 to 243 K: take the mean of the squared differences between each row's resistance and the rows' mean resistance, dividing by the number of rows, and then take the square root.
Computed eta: 0.0253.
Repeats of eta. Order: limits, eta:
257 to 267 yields 0.0226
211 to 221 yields 0.0180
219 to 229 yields 0.0208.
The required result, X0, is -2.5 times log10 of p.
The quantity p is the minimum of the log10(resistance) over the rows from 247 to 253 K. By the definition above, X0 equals 5.8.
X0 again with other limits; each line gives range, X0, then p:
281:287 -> 7.2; 0.001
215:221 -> 3.6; 0.038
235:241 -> 4.2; 0.022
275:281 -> 3.9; 0.027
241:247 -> 4.3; 0.018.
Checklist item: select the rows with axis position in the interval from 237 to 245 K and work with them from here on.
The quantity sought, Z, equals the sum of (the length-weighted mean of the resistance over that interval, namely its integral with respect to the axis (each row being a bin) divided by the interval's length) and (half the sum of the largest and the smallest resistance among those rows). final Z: 2.14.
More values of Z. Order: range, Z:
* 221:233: 2.19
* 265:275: 2.10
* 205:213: 2.29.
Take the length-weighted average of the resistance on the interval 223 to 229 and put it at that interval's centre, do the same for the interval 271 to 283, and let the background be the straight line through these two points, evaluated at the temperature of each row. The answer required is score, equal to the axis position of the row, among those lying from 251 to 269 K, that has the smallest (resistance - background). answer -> 266 K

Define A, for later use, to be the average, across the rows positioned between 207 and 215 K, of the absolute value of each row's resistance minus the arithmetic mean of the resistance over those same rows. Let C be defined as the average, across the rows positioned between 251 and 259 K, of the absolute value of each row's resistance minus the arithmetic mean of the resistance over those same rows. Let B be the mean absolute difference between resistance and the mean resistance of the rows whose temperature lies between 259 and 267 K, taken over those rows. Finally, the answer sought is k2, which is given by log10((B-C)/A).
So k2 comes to -0.34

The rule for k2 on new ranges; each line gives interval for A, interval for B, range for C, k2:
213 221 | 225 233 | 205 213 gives 0.67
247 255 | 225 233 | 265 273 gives 0.18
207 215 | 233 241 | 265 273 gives 0.00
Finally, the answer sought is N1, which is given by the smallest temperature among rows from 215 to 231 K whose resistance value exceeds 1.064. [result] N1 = 216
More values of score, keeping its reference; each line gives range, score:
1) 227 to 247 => 246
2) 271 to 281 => 272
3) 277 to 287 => 286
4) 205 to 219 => 218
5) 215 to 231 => 224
